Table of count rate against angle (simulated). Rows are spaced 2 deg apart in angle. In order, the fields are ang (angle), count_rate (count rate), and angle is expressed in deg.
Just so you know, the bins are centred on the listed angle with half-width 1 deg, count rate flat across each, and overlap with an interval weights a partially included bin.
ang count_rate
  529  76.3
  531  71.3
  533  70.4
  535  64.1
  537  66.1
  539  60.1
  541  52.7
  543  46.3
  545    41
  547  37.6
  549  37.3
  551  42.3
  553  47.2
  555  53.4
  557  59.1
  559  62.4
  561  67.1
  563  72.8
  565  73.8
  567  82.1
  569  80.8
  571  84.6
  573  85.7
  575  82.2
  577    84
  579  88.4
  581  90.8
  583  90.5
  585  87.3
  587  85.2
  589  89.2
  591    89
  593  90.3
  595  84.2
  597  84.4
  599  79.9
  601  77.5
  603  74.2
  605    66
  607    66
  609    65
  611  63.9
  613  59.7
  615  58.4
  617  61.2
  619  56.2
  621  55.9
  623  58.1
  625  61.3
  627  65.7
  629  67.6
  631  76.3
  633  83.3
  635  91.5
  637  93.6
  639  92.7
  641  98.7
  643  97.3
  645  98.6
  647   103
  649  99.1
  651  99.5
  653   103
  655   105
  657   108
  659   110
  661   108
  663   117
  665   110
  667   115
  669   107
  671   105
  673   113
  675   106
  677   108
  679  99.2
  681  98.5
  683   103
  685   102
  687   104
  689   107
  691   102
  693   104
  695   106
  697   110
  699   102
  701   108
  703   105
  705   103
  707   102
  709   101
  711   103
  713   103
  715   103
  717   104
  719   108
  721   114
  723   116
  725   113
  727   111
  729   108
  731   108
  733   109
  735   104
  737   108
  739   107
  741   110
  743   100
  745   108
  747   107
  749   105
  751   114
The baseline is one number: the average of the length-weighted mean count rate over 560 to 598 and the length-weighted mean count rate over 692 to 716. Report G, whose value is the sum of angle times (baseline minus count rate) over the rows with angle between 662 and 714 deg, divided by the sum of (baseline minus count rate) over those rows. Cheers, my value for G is 684.9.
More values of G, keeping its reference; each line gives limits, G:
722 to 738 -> 729.1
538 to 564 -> 549.9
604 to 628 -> 616.4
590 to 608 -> 601.9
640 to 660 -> 652.5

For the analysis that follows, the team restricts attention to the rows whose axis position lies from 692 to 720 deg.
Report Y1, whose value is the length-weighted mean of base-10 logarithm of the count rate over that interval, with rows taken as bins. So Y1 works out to 2.02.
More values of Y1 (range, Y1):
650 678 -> 2.03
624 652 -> 1.94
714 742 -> 2.04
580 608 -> 1.91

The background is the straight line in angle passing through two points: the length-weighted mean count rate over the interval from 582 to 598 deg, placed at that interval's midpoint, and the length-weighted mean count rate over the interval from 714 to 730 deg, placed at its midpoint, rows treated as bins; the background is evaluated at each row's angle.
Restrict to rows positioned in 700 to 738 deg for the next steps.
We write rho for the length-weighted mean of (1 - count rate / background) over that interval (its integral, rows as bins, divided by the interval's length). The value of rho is 0.02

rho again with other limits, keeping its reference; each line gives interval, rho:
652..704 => -0.04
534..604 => 0.16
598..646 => 0.21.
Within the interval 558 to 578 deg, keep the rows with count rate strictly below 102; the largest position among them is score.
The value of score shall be 577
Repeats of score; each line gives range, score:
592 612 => 611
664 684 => 681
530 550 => 549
